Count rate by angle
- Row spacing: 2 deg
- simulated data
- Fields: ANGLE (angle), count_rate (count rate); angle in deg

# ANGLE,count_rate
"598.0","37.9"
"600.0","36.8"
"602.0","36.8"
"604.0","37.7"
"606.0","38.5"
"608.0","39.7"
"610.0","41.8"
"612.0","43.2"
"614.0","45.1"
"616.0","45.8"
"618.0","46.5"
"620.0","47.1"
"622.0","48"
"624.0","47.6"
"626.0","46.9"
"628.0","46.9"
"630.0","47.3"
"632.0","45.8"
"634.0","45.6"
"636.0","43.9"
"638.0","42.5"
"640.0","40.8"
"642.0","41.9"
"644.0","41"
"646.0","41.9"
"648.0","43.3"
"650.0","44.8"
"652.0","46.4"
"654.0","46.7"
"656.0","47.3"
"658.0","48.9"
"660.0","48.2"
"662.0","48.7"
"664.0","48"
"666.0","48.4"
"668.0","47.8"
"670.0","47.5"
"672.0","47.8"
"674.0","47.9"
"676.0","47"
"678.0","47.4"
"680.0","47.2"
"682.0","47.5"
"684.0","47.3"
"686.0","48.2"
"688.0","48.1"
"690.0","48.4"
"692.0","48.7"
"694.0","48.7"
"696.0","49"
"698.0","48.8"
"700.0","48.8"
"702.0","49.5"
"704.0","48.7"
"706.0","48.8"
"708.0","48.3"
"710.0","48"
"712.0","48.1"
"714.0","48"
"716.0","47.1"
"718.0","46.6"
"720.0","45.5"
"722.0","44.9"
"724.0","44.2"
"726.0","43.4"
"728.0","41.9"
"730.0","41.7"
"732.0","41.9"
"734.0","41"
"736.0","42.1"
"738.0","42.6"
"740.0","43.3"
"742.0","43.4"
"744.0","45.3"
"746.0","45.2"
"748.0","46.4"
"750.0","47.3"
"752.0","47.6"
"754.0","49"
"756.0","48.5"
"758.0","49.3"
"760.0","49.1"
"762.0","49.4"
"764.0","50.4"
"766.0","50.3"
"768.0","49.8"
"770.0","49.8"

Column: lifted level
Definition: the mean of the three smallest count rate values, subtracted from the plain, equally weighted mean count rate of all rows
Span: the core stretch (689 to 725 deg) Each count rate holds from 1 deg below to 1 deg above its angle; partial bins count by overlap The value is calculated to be 2.9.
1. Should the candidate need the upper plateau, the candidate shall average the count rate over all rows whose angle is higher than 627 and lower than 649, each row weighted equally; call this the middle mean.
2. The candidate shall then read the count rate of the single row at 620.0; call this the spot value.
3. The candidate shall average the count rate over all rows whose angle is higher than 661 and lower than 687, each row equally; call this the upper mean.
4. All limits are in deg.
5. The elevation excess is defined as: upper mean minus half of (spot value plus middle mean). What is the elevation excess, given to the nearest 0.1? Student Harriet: 2.3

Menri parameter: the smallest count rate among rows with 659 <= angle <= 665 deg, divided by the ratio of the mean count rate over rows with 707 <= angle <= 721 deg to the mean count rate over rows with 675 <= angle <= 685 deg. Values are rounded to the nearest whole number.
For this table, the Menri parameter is 48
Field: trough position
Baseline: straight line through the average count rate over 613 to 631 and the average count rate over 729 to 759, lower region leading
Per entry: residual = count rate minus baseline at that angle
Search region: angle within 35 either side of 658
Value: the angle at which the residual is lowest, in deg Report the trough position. 640.0 deg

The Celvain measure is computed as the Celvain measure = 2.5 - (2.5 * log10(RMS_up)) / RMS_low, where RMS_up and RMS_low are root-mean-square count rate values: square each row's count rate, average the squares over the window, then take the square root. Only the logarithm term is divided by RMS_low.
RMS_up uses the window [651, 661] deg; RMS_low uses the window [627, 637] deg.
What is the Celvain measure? 2.41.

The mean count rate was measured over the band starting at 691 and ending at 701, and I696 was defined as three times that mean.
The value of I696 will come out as 146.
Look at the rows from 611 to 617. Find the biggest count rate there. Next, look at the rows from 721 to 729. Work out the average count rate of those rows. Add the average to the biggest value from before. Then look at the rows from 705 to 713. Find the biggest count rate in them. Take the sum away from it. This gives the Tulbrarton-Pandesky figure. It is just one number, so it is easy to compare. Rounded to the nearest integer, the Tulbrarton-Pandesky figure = -41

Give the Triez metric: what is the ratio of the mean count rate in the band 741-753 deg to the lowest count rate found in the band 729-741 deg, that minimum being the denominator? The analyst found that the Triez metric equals 1.12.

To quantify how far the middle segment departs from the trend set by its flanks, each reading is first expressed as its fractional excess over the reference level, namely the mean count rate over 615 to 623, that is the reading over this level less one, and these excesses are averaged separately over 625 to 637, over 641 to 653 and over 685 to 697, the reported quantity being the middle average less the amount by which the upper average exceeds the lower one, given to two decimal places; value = -0.13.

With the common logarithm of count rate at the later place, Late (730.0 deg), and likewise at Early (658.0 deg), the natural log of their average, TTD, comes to 0.504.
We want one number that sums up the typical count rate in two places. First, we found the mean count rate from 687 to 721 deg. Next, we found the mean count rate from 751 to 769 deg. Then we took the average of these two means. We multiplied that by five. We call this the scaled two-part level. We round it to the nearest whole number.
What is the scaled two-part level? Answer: 244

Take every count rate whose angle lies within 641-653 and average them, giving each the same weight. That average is 43.2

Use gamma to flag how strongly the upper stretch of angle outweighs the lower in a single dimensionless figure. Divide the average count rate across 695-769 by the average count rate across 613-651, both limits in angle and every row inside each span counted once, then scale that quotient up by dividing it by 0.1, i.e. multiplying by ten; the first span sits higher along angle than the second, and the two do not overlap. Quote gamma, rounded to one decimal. 10.4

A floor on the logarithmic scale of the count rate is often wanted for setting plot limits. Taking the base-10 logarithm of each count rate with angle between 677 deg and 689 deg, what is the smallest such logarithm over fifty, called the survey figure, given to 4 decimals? 0.0335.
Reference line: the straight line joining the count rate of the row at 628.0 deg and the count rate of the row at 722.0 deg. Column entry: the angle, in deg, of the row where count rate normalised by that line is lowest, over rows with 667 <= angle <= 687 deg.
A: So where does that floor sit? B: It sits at 676.0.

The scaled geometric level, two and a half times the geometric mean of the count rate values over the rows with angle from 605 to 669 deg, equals 113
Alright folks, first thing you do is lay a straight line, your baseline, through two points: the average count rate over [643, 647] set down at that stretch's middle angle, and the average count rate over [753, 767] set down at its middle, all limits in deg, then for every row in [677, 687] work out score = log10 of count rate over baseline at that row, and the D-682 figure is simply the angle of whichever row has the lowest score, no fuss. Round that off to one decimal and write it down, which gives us 684.0 deg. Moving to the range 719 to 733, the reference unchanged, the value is 730.0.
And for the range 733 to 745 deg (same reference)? 734.0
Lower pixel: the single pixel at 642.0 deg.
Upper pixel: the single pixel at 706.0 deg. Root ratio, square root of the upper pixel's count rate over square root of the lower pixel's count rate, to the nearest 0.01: 1.08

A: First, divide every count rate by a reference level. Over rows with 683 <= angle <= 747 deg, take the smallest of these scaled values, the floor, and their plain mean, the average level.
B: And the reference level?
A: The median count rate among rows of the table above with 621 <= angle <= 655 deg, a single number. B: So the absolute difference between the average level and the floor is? 0.112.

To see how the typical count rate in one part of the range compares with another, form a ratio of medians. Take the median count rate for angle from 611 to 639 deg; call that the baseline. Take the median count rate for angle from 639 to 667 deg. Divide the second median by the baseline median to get 1.01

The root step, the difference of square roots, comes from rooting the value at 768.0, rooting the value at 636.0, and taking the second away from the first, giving 0.43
